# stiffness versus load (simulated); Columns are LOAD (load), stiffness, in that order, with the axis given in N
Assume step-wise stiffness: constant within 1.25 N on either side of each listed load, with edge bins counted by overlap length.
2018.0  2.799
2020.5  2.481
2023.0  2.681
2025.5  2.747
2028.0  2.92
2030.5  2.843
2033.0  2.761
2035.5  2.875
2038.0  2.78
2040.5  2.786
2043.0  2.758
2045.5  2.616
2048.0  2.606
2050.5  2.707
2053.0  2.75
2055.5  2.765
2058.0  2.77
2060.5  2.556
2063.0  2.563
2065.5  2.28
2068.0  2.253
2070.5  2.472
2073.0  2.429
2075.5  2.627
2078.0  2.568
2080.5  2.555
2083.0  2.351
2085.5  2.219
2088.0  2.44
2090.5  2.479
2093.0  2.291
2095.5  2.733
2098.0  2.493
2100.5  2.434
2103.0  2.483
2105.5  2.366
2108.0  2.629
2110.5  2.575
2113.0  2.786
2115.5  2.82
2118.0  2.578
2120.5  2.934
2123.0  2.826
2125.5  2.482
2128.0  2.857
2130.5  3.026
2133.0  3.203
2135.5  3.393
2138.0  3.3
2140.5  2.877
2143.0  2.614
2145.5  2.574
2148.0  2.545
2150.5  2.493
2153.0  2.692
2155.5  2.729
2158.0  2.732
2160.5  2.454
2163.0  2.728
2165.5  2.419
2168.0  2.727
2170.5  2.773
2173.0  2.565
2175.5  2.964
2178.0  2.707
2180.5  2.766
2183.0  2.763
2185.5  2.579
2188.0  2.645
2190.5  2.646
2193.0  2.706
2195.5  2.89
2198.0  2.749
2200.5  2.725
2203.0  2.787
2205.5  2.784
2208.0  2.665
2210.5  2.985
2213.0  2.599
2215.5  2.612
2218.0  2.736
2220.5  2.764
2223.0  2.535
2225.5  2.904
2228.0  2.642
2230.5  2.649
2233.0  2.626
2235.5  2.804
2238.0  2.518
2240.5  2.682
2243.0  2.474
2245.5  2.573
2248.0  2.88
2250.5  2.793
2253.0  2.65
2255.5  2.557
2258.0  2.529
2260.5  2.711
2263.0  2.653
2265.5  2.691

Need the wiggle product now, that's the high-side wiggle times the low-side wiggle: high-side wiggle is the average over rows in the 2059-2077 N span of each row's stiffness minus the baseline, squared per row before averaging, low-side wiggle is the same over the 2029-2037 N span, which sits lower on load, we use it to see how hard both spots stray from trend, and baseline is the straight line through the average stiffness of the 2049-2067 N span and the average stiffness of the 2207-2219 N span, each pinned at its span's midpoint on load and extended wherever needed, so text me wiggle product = 0.0024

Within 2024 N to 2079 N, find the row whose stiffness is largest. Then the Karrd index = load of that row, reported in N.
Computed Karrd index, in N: 2028.0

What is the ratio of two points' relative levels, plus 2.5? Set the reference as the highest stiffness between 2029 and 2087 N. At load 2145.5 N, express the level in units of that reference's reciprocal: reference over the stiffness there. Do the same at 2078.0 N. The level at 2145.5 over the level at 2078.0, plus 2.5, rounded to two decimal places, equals 3.50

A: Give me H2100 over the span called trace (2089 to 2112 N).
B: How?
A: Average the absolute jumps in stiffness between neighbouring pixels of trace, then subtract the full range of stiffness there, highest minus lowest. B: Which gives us -0.27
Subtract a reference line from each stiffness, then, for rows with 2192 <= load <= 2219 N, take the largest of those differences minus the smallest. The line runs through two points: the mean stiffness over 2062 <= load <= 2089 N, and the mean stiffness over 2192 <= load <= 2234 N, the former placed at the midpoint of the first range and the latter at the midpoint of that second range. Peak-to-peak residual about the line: 0.39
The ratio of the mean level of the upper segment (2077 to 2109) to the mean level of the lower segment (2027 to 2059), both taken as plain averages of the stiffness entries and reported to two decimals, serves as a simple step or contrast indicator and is 0.89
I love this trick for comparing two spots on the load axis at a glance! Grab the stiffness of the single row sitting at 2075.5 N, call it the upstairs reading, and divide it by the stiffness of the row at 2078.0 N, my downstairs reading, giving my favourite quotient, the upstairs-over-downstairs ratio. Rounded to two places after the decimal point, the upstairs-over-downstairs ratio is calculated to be 1.02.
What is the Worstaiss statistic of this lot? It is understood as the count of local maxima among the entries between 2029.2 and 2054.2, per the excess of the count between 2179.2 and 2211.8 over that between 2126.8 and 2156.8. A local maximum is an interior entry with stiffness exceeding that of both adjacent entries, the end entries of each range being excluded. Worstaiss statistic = 2.0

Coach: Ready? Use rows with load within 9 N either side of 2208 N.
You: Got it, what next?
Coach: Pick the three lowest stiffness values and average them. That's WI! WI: 2.63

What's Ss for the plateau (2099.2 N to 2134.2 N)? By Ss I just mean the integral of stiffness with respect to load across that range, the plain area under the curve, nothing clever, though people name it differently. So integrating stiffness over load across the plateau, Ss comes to 95.0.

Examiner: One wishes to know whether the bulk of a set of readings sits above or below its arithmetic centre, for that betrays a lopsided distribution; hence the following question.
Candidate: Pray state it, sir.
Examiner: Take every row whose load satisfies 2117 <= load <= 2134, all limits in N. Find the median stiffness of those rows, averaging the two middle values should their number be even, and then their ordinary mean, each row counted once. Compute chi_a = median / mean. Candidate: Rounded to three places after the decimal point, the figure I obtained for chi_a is 1.005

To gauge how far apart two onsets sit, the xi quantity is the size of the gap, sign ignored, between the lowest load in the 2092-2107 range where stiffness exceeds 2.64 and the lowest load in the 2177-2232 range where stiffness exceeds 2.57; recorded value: 82.5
